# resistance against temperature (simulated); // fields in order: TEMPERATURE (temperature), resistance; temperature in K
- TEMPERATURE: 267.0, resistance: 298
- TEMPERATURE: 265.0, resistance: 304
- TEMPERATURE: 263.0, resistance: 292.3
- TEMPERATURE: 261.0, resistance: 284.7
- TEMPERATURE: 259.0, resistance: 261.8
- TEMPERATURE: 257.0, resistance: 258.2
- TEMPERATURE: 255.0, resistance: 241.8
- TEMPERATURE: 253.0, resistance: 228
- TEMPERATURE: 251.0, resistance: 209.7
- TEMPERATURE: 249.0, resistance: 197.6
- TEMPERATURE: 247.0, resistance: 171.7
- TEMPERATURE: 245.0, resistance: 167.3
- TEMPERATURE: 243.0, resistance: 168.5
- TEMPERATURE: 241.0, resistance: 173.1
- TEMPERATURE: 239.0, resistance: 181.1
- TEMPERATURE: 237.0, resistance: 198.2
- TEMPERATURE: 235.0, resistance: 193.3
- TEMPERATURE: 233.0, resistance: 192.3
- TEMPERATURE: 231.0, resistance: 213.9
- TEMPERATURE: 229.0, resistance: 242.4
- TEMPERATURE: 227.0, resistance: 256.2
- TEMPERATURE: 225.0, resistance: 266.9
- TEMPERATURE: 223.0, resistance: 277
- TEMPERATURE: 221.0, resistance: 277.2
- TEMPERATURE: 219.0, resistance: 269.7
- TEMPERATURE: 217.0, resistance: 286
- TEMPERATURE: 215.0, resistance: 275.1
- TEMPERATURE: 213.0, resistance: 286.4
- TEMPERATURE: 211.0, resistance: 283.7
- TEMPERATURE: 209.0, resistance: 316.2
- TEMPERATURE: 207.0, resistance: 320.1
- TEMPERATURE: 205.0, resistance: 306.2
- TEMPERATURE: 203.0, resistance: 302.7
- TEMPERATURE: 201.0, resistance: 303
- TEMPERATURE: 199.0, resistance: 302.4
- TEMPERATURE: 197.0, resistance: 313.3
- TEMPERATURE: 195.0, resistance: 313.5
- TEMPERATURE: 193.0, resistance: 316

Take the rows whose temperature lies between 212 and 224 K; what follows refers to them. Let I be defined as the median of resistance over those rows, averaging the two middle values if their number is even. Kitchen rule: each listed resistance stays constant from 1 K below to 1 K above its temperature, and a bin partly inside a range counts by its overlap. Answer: 277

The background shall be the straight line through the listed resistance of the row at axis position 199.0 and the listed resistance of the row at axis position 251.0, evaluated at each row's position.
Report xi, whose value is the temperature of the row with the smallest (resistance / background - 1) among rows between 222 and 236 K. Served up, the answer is 233.0 K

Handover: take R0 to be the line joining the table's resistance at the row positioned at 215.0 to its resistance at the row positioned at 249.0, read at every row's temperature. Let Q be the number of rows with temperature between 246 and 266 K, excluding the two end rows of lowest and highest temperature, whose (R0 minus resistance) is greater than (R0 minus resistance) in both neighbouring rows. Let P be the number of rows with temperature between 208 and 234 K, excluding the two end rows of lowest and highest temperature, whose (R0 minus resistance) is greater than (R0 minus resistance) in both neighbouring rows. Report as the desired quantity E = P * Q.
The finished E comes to 0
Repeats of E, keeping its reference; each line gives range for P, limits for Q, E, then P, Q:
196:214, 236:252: 2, 2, 1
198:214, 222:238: 1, 1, 1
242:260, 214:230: 0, 0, 1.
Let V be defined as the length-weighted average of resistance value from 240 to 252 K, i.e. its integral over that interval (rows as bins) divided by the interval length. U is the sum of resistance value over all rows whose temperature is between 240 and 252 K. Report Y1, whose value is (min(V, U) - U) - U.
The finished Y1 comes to -1994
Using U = 1088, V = 181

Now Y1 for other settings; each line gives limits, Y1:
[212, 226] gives -3600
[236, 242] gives -921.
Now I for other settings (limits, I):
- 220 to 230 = 267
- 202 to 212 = 306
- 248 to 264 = 250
